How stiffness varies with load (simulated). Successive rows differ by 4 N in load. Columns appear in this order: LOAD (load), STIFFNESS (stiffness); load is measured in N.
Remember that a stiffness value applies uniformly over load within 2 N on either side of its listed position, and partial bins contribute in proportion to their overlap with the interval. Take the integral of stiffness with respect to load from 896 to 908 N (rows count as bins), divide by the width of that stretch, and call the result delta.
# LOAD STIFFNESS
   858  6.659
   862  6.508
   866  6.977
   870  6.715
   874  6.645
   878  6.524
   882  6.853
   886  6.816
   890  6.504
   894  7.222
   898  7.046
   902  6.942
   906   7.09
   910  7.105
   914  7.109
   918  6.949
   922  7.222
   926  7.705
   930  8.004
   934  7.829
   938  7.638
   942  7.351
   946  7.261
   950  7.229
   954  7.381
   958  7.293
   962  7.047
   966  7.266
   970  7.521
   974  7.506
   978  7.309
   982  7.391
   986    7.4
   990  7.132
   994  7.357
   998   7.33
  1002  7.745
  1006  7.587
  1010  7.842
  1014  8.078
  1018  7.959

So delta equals 7.0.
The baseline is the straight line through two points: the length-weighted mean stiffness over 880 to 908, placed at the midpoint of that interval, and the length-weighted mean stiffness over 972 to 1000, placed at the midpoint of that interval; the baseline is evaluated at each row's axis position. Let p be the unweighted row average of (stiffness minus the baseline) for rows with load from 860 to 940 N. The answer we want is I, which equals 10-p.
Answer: 9.88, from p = 0.12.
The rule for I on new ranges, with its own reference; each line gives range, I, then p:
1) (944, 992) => 9.95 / 0.05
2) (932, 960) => 9.74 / 0.26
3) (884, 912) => 9.98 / 0.02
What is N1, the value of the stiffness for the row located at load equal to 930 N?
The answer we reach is 8.004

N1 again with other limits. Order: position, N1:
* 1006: 7.587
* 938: 7.638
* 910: 7.105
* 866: 6.977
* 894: 7.222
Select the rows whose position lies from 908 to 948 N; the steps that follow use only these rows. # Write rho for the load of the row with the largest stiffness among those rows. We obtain 930 N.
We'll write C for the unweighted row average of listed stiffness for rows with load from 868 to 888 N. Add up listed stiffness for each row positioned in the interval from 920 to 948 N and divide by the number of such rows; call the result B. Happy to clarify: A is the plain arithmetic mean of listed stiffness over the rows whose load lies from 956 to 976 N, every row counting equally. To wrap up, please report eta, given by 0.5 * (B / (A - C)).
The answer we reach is 6.1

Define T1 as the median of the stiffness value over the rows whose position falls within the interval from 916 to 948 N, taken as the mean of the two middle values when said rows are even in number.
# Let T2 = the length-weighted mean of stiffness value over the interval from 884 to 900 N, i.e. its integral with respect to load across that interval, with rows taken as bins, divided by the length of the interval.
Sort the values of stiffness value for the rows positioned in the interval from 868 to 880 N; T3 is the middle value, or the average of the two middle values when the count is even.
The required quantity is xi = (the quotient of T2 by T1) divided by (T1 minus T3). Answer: 1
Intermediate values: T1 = 7.49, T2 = 6.9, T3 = 6.6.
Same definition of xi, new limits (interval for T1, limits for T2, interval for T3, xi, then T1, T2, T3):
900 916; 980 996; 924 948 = -2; 7.10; 7.3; 7.7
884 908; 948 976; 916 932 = -2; 6.99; 7.3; 7.5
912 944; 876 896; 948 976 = 4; 7.49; 6.8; 7.3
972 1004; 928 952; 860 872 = 2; 7.37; 7.6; 6.7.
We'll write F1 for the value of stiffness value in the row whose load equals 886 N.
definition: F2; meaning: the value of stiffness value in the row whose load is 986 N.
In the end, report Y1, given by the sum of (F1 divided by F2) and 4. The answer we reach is 4.92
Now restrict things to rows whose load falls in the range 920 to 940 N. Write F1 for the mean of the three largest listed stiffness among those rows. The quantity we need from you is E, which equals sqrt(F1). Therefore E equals 2.80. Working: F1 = 7.85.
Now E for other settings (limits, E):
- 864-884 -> 2.62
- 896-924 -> 2.67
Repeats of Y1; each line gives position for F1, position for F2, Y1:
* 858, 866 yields 4.95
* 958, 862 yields 5.12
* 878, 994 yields 4.89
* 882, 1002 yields 4.88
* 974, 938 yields 4.98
